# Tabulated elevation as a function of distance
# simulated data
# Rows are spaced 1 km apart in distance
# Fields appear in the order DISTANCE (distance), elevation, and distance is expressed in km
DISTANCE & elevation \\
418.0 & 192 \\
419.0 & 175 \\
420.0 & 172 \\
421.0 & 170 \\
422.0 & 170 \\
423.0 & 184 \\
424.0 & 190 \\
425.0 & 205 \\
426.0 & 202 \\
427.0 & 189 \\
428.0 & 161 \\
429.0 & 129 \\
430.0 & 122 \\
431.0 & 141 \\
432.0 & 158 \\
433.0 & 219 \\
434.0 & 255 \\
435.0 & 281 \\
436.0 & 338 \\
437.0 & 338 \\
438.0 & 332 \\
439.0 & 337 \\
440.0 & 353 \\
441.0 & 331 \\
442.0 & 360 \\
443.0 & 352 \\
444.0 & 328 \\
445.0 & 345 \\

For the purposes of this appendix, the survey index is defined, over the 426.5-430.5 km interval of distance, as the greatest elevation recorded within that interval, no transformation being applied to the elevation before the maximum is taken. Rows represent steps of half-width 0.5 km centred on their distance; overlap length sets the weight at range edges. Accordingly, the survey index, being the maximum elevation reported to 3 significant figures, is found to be 189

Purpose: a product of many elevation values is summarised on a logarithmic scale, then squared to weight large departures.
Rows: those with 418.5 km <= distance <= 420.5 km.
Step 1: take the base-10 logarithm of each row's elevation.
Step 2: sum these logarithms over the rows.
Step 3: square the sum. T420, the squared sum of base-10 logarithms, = 20.1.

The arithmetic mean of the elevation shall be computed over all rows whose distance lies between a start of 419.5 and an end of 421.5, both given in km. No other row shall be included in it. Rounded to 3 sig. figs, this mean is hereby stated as 171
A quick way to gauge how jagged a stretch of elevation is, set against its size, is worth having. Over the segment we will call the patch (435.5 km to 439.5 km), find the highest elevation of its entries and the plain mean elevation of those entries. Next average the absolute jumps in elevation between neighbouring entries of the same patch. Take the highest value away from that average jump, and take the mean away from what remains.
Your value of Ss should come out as -671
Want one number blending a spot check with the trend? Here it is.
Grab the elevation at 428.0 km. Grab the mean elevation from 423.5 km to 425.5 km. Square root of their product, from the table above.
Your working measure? 178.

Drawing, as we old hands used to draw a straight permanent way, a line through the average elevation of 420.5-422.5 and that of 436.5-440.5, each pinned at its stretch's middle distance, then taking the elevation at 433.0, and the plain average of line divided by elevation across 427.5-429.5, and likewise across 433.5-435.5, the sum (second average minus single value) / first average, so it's -130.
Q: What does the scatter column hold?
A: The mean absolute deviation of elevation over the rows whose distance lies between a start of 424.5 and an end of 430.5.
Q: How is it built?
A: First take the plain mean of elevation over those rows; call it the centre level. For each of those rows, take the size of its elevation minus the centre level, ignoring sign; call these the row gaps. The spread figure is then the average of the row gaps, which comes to 31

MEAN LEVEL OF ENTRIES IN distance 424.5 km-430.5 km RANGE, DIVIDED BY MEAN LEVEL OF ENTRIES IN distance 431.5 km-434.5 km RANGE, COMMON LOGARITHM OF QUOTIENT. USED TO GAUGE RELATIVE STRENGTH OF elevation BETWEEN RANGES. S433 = -0.10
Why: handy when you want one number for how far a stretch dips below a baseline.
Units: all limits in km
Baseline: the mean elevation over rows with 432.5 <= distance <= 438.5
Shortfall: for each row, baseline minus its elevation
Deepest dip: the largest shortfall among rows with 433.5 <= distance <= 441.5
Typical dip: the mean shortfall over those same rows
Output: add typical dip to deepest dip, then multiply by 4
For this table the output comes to 48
